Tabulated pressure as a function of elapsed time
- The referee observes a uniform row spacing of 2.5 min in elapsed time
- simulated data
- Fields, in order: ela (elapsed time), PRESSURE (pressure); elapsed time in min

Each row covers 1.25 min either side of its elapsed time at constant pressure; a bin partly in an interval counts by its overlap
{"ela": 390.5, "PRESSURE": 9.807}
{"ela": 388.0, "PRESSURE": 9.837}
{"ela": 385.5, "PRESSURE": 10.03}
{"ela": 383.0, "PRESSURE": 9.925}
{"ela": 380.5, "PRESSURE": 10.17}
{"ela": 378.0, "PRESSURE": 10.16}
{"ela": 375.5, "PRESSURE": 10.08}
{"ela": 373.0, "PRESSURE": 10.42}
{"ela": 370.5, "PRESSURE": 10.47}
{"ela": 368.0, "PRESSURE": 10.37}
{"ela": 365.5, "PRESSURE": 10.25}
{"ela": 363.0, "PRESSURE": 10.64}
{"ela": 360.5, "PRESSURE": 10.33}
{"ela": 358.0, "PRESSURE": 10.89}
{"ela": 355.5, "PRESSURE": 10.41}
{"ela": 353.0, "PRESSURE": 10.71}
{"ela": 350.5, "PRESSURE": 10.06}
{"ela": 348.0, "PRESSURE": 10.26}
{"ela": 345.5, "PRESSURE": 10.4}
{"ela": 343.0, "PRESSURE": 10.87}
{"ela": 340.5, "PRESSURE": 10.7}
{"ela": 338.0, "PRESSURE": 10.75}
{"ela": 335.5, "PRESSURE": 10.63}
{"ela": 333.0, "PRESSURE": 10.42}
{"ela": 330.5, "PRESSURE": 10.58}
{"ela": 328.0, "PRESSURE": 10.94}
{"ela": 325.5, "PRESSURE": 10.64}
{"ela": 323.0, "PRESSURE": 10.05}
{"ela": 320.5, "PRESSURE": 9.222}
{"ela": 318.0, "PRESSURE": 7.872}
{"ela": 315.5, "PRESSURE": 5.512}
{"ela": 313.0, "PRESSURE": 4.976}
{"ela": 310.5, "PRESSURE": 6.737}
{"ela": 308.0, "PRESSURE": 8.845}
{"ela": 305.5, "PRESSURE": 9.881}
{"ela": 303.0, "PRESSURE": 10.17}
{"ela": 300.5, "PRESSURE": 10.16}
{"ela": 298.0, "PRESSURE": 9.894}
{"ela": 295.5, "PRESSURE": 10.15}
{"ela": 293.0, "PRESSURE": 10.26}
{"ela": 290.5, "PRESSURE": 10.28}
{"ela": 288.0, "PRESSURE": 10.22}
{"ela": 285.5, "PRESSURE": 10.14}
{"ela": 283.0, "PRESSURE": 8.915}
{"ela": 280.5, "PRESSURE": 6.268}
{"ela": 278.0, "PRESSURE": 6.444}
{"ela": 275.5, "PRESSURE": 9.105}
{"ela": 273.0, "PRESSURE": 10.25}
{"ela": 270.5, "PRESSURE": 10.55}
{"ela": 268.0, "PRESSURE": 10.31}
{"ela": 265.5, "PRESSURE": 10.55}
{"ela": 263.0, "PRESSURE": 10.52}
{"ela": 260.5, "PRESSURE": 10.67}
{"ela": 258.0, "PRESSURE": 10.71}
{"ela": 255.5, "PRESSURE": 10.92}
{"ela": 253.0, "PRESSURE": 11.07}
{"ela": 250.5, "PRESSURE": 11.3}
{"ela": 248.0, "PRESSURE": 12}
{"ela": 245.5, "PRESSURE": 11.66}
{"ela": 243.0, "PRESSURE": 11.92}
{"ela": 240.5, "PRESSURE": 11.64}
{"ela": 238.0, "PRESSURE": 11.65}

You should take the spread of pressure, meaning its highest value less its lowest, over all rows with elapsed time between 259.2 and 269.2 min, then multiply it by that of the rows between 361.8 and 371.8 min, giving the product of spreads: 0.14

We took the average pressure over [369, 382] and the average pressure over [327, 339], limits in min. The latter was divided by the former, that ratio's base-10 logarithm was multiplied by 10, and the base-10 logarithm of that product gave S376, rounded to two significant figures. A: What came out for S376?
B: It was -0.78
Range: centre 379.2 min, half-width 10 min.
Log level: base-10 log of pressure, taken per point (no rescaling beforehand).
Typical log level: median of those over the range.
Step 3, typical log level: 1.01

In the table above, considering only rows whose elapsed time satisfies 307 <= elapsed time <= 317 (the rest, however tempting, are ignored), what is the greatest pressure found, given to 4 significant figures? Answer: 8.845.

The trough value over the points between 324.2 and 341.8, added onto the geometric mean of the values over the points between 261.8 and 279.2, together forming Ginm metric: 20.0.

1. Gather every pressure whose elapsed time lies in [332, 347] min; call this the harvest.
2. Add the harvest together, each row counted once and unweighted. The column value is 63.8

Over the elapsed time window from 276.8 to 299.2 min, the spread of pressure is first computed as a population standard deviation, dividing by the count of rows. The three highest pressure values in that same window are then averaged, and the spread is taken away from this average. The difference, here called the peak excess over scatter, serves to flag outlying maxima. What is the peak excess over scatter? 8.7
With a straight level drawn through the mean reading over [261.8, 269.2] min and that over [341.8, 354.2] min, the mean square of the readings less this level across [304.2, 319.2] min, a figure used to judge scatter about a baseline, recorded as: 13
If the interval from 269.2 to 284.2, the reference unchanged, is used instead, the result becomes 6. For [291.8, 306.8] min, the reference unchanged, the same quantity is 0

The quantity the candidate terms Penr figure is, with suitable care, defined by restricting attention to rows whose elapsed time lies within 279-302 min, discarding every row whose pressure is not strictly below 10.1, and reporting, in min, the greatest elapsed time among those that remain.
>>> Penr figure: 298.0 min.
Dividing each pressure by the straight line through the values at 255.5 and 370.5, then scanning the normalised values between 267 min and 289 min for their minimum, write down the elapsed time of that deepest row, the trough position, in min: 280.5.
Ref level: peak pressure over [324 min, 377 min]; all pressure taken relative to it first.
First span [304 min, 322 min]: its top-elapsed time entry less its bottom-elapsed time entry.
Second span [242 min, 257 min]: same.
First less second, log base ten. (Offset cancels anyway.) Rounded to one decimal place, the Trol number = -0.5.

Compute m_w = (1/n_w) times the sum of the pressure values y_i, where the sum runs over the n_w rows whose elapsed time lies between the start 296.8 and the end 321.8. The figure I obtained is 8.3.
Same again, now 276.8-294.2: 8.9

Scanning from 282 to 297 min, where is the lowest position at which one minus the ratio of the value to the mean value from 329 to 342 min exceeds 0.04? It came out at 283.0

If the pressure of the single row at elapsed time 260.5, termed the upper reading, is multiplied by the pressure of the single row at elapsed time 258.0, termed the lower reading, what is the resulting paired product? 114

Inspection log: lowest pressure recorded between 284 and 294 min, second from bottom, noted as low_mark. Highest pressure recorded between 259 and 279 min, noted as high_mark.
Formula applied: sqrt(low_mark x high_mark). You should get 10.4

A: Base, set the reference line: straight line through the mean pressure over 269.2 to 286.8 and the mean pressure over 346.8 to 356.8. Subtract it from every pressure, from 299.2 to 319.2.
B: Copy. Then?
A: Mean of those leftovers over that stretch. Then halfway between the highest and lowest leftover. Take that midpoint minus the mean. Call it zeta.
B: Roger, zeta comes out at -0.40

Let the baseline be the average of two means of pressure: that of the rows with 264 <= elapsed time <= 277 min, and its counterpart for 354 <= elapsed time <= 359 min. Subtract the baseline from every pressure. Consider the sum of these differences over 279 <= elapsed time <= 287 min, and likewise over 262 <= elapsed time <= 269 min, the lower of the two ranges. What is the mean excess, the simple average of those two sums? -3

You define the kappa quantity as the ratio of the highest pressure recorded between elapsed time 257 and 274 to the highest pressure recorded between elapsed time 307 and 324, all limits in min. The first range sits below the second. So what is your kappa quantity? 1.07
